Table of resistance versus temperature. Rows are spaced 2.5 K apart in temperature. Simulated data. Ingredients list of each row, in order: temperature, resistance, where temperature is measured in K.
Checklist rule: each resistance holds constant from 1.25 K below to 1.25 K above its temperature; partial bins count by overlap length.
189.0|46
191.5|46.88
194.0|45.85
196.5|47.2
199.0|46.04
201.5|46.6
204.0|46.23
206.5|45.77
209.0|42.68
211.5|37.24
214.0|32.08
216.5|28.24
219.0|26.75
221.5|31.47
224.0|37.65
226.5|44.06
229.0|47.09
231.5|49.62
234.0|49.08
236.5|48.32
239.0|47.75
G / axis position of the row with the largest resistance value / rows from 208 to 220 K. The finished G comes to 209.0 K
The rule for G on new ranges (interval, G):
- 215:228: 226.5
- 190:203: 196.5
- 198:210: 201.5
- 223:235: 231.5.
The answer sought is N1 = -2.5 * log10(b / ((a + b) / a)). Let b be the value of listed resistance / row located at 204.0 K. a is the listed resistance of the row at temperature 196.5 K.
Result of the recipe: -3.42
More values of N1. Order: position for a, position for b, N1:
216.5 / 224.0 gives -3.02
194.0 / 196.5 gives -3.42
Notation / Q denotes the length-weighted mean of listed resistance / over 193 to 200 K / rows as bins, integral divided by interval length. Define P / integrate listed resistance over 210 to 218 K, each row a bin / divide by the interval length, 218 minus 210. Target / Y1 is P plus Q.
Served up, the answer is 79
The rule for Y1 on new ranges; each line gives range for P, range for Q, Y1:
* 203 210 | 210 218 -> 78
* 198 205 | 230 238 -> 95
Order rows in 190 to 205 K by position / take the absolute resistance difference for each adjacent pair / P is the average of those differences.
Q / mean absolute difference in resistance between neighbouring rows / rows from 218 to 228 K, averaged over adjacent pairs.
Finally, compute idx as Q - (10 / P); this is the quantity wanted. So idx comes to -5.4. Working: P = 0.9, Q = 5.8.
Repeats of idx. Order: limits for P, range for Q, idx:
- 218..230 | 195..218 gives 0.5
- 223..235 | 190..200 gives -2.0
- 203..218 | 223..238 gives -0.1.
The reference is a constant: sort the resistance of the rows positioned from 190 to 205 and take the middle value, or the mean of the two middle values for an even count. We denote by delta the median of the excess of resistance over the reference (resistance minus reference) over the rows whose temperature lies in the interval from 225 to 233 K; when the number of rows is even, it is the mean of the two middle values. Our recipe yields 0.7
